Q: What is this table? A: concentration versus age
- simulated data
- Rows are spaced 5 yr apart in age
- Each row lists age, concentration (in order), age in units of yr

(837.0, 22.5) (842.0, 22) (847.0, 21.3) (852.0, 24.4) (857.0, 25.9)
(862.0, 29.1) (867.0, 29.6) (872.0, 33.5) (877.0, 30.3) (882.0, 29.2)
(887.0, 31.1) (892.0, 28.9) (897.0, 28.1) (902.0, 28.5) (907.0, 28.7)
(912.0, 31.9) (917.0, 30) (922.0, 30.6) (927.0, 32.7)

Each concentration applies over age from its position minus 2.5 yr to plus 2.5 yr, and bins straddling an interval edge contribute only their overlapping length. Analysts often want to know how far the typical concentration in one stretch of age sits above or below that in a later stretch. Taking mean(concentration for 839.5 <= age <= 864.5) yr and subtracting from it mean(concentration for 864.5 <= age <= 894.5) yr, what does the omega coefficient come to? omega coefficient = -6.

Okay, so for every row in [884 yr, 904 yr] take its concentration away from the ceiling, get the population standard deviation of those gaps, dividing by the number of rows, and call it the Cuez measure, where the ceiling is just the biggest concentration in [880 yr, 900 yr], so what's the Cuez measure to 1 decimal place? 1.2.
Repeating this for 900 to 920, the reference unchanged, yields 1.4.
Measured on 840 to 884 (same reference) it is 3.9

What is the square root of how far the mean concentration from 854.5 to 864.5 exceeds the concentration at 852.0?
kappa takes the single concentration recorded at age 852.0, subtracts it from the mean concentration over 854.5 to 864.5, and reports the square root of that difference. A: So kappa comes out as 1.8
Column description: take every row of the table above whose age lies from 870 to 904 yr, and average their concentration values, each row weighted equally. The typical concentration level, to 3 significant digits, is 29.9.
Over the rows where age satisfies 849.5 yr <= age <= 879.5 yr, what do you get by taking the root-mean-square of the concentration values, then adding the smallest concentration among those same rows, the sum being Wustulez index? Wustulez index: 53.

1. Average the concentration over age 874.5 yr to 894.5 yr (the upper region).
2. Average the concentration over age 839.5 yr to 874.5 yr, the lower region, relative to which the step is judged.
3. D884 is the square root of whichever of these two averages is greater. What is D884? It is 5.47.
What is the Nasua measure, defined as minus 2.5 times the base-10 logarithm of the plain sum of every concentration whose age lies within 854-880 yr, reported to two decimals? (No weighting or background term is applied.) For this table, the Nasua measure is -5.43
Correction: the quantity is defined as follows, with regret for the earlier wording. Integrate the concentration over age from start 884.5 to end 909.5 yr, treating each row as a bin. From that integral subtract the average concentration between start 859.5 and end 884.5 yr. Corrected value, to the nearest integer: 696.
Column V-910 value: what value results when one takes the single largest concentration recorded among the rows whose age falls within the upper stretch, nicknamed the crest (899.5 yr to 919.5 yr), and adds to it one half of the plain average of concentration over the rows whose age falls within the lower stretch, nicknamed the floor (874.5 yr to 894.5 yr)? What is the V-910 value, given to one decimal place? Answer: 46.8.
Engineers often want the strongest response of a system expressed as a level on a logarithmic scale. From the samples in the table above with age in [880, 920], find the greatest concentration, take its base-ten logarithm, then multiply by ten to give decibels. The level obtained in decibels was 15.0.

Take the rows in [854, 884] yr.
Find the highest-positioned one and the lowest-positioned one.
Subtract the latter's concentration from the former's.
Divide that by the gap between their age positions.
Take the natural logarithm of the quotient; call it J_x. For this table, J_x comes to -2.0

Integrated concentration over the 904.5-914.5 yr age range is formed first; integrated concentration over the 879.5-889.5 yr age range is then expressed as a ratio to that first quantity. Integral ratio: 1.00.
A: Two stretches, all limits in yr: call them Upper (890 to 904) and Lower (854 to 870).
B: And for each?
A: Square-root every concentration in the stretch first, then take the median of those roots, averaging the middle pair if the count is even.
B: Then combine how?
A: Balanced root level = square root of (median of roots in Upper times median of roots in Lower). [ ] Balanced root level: 5.37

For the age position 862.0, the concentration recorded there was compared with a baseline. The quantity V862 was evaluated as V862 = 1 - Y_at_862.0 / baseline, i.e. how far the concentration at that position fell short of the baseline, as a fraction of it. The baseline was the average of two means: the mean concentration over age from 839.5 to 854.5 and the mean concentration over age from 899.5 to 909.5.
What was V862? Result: -0.14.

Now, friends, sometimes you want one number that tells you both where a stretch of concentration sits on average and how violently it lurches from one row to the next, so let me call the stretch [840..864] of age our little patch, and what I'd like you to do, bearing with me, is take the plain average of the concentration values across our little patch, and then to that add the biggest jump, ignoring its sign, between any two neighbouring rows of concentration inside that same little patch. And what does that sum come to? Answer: 27.7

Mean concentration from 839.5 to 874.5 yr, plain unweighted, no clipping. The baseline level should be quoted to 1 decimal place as 26.5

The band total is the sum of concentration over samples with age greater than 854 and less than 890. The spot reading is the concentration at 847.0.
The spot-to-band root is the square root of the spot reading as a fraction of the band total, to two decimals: 0.32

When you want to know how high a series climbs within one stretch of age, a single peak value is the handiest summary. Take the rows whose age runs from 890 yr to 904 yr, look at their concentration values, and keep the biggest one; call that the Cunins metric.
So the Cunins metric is 28.9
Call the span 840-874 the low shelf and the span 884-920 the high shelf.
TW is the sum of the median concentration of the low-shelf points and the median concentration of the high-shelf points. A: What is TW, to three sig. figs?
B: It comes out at 54.8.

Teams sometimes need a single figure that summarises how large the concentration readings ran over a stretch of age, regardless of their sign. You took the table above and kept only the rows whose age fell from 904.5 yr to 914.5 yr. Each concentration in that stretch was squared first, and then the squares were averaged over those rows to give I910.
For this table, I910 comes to 921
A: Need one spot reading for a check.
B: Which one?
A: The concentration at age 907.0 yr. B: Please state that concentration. 28.7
